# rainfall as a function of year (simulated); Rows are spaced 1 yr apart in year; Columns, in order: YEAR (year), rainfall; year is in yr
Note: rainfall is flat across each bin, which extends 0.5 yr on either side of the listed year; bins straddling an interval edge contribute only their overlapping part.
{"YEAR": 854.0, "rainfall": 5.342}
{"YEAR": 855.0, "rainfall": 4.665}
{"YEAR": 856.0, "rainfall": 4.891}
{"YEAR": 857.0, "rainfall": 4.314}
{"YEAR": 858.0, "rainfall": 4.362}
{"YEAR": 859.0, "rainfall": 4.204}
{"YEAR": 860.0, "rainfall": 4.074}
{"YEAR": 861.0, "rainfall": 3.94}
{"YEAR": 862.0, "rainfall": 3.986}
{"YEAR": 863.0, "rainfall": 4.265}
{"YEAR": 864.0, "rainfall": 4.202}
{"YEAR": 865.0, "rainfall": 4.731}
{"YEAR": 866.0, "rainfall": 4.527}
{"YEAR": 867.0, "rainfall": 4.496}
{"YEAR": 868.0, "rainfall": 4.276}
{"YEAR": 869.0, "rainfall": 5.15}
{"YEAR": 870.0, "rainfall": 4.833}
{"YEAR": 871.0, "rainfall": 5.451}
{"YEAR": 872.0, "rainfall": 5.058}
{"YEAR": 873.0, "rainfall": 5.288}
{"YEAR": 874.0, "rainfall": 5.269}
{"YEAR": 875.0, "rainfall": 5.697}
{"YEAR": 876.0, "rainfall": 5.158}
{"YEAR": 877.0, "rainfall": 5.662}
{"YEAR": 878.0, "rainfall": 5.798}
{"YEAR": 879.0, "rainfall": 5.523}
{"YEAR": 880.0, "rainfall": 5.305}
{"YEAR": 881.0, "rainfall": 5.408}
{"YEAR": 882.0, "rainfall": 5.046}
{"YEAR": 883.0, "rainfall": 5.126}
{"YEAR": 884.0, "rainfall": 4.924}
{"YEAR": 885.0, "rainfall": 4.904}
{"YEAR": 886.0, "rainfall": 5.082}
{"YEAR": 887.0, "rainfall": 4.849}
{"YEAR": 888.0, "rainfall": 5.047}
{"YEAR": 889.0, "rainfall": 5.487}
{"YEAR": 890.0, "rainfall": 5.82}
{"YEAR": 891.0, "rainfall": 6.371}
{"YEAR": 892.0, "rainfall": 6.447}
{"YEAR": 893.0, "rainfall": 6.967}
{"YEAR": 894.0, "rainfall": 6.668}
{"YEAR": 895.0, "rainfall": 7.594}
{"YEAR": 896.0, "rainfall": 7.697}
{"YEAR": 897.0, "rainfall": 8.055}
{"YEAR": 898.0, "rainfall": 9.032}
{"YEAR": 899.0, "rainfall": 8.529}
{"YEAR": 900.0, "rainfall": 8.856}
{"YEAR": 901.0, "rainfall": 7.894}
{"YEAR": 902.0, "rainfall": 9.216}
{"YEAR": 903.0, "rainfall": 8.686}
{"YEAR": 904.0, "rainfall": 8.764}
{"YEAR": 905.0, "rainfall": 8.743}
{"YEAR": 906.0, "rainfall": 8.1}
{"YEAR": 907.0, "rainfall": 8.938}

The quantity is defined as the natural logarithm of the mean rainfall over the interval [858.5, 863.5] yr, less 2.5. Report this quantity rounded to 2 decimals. -1.09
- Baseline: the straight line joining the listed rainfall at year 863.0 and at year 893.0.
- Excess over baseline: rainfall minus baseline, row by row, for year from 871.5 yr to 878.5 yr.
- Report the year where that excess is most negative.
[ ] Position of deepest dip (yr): 876.0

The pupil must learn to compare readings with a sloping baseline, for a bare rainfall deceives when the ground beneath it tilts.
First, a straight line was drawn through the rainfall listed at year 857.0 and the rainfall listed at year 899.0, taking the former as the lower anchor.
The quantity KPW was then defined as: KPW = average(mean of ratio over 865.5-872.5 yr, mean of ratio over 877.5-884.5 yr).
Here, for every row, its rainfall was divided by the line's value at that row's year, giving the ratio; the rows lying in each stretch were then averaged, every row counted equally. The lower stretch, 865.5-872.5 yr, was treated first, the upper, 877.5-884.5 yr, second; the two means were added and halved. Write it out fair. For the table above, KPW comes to 0.832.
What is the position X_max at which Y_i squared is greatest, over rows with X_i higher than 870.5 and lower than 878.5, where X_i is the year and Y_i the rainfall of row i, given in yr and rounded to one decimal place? 878.0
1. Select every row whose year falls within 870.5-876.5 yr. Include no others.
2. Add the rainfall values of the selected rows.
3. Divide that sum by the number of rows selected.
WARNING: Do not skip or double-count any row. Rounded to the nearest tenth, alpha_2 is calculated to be 5.3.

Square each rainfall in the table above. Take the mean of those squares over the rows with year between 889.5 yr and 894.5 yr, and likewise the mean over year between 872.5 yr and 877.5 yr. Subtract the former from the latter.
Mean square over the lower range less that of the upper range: -12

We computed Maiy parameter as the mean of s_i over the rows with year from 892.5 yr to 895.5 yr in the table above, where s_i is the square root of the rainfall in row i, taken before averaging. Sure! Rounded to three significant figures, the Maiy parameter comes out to 2.66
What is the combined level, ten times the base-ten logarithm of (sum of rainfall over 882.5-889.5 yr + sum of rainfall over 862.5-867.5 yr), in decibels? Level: 17.6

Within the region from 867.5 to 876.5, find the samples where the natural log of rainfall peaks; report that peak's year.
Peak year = 875.0 yr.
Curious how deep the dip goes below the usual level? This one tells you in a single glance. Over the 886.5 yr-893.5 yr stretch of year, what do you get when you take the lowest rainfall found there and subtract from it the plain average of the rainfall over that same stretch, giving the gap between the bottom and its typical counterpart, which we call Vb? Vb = -1.0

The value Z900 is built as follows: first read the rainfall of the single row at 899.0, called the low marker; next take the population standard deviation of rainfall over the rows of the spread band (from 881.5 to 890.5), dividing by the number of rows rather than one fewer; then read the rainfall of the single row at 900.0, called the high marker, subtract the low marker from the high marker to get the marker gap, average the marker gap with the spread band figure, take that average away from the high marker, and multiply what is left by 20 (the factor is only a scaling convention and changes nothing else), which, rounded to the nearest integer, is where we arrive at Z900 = 171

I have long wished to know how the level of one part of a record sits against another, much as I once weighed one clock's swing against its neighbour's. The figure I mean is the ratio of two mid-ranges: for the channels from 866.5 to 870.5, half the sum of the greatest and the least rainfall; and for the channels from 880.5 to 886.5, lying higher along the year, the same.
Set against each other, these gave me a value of 0.91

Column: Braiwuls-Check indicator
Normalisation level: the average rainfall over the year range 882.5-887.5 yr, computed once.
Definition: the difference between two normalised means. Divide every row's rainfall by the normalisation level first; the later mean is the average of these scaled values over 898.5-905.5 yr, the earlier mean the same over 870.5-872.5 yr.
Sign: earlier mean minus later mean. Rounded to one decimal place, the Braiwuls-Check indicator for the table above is -0.7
